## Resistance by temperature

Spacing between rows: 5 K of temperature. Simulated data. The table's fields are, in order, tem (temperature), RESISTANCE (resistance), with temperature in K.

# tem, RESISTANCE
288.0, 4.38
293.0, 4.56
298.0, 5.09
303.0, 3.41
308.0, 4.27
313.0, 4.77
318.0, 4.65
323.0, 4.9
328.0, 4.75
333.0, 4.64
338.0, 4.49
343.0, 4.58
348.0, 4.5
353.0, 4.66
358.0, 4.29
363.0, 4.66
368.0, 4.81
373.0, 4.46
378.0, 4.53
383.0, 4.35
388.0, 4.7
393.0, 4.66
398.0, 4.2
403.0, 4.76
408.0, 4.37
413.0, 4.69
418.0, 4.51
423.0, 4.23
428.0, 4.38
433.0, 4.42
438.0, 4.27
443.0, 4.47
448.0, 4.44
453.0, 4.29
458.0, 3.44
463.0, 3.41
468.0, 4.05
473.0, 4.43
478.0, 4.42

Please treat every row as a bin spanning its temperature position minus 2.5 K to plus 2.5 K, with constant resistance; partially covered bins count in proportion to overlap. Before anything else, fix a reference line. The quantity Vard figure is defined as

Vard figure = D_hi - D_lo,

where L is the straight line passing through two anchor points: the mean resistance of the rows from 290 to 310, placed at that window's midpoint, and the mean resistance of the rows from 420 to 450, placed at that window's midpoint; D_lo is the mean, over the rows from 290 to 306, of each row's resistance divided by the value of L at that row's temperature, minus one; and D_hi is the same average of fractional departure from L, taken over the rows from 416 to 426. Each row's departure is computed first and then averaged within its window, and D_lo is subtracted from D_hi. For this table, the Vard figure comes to -0.004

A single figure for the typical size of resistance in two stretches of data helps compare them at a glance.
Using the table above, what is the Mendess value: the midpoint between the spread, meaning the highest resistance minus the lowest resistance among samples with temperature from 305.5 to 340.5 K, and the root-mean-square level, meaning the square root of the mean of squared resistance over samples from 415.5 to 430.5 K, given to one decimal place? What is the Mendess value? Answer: 2.5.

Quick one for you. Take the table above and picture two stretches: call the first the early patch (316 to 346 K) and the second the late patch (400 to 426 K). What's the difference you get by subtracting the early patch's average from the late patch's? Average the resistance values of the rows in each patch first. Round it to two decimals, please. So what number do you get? -0.16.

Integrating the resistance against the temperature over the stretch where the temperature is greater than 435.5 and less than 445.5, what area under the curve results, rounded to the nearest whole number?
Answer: 44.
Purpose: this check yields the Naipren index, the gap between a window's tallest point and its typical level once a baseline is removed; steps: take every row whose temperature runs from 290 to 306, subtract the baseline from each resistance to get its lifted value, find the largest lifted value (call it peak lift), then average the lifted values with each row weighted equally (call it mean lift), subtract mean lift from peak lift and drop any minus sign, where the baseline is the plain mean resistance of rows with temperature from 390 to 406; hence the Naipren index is 0.74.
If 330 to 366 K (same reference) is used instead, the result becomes 0.11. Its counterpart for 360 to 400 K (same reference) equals 0.26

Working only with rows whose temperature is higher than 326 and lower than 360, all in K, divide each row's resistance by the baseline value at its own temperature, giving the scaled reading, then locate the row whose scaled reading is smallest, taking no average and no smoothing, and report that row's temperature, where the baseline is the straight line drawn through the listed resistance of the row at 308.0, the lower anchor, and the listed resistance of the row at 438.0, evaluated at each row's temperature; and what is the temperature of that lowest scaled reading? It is 358.0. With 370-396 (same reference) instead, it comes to 383.0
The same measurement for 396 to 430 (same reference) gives 398.0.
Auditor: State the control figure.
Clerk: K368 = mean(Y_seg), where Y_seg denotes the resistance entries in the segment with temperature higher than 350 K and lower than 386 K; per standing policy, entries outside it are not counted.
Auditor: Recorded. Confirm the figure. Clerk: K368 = 4.54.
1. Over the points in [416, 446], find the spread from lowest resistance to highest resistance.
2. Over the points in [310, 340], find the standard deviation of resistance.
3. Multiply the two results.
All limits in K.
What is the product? 0.04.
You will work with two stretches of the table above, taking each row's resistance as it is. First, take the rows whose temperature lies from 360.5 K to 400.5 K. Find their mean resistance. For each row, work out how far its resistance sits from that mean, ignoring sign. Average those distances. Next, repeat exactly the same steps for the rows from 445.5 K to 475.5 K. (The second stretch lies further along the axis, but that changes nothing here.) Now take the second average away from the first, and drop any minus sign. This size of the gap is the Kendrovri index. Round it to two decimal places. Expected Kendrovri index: 0.23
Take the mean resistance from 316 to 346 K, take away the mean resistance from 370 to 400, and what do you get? 0.2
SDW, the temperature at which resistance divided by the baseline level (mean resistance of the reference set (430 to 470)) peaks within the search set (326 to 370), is 368.0 K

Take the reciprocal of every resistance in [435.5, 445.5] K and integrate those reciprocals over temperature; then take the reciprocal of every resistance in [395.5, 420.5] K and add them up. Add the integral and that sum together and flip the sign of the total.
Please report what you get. -3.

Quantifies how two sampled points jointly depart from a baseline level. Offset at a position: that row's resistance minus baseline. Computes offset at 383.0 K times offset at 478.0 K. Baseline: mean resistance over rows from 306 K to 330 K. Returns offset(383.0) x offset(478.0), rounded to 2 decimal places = 0.08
